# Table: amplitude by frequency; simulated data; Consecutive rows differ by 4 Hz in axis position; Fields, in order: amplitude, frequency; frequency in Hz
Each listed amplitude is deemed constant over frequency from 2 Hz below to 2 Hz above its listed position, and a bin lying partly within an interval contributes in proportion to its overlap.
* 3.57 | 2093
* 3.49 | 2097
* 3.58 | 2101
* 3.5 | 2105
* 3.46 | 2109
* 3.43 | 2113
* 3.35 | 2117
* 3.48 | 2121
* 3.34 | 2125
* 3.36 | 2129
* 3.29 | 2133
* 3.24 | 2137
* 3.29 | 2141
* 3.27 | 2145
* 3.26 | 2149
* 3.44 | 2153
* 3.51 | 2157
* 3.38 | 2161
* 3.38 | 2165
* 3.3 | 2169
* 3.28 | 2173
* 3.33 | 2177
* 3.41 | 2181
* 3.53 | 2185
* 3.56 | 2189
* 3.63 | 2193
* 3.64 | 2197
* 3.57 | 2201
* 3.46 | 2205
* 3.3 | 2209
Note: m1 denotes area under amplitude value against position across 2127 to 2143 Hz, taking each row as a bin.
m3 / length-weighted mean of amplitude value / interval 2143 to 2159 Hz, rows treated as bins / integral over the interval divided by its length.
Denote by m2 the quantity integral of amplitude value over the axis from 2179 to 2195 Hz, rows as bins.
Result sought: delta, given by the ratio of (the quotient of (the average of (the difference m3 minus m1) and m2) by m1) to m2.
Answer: 0.0012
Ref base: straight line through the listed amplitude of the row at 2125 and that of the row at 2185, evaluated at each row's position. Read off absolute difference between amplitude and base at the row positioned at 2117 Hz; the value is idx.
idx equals 0.04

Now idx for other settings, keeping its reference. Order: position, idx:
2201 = 0.01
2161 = 0.07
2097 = 0.24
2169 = 0.18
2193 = 0.07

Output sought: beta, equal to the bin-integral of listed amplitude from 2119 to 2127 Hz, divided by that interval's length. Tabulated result 3.41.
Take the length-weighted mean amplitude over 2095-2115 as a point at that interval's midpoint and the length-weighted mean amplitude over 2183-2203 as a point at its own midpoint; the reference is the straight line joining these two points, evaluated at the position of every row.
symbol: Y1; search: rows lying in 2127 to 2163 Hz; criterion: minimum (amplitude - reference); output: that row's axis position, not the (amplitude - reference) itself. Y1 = 2137 Hz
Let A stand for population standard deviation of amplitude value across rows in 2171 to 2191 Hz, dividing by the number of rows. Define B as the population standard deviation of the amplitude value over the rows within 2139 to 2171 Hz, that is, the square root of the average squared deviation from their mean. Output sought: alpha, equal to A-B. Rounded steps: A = 0.109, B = 0.084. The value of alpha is 0.025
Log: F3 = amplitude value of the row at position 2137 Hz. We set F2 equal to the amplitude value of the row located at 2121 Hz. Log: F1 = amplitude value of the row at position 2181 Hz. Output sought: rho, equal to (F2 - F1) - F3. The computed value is -3.17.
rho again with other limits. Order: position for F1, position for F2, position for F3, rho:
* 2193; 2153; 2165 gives -3.57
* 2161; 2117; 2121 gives -3.51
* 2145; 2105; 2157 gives -3.28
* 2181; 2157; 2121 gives -3.38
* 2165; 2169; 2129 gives -3.44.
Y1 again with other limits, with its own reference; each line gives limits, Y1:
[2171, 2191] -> 2173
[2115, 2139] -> 2137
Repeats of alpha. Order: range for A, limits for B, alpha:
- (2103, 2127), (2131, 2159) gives -0.034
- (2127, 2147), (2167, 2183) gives -0.010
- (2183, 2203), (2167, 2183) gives -0.007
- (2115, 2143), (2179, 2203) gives -0.005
